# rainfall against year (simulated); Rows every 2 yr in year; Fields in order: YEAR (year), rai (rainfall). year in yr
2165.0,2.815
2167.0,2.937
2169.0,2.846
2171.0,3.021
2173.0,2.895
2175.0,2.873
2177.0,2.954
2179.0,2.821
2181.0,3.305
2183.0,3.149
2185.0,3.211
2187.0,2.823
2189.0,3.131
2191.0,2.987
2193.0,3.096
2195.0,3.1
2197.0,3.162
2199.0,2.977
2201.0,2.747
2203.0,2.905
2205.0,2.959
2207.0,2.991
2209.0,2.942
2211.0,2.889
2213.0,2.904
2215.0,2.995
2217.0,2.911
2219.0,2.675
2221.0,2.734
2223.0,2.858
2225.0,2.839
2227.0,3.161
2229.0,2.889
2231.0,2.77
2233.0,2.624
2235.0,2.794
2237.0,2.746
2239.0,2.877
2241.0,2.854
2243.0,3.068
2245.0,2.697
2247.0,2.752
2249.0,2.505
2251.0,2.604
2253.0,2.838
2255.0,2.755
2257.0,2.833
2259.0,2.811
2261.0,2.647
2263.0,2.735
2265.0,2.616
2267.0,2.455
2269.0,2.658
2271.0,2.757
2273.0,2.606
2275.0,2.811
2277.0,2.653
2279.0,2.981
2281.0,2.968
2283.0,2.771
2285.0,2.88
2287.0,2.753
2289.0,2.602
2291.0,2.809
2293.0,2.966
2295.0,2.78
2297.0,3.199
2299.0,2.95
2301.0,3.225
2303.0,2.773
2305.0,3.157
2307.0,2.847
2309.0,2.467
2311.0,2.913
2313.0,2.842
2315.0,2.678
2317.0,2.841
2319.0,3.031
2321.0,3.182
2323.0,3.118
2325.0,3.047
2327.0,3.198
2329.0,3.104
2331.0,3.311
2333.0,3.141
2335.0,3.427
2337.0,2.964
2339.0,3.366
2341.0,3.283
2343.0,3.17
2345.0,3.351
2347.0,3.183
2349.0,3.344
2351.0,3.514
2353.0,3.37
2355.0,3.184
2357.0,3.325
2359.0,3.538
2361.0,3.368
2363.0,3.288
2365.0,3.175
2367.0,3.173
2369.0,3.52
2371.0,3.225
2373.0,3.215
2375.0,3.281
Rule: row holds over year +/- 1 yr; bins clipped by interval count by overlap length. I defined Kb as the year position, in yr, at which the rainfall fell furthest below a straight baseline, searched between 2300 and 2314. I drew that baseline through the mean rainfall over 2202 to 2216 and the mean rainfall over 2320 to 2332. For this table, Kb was 2309.0 yr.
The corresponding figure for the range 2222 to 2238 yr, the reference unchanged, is 2233.0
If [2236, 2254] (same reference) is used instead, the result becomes 2249.0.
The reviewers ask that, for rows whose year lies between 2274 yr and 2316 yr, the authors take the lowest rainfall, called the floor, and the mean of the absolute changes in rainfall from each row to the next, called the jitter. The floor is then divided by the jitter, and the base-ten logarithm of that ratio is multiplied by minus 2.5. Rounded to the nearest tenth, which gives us -2.5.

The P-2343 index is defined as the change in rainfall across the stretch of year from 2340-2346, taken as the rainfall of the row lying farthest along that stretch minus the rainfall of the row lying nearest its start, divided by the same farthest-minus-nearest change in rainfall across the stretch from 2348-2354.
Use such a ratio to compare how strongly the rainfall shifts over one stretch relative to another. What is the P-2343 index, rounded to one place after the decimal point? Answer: 2.6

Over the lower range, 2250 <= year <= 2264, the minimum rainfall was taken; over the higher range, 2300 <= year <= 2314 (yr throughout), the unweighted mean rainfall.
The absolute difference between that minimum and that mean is 0.3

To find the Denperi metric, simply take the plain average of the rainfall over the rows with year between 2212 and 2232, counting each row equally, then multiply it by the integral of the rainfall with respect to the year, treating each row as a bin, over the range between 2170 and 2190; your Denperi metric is 173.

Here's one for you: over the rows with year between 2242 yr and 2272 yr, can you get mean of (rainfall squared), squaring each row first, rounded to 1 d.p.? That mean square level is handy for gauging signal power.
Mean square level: 7.4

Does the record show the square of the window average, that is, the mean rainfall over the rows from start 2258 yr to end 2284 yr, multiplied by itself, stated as 7.4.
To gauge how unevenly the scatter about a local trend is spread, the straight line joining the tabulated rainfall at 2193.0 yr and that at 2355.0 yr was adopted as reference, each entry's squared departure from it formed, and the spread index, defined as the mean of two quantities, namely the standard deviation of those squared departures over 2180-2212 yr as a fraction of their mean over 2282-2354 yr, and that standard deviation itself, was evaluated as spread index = 0.2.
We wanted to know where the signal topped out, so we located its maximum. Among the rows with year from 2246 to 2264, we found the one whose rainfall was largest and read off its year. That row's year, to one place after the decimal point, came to 2253.0 yr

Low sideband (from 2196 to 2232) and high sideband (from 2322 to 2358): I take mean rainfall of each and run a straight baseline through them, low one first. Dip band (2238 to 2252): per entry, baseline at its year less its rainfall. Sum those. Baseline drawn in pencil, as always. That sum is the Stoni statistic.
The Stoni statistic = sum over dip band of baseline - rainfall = 1.6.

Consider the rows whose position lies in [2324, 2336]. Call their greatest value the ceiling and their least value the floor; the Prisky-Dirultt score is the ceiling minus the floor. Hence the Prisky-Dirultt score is 0.38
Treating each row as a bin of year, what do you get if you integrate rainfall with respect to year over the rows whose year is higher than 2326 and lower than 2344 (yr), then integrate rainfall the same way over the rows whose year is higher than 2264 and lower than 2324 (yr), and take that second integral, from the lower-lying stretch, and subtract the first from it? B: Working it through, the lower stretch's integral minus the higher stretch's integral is 113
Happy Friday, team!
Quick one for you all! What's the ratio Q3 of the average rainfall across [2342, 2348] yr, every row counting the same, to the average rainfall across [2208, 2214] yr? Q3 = 1.11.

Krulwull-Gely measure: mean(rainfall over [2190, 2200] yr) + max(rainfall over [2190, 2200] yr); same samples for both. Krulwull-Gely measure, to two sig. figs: 6.2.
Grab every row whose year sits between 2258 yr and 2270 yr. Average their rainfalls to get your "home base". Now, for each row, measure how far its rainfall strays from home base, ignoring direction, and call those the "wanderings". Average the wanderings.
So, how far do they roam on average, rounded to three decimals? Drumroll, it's 0.081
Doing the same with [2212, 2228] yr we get 0.108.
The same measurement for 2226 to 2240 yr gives 0.119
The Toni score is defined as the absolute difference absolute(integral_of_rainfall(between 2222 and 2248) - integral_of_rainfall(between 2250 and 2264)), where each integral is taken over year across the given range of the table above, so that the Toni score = 35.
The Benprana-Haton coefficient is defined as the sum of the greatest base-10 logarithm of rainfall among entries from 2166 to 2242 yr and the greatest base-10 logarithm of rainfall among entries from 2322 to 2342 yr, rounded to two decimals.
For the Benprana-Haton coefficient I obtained 1.05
